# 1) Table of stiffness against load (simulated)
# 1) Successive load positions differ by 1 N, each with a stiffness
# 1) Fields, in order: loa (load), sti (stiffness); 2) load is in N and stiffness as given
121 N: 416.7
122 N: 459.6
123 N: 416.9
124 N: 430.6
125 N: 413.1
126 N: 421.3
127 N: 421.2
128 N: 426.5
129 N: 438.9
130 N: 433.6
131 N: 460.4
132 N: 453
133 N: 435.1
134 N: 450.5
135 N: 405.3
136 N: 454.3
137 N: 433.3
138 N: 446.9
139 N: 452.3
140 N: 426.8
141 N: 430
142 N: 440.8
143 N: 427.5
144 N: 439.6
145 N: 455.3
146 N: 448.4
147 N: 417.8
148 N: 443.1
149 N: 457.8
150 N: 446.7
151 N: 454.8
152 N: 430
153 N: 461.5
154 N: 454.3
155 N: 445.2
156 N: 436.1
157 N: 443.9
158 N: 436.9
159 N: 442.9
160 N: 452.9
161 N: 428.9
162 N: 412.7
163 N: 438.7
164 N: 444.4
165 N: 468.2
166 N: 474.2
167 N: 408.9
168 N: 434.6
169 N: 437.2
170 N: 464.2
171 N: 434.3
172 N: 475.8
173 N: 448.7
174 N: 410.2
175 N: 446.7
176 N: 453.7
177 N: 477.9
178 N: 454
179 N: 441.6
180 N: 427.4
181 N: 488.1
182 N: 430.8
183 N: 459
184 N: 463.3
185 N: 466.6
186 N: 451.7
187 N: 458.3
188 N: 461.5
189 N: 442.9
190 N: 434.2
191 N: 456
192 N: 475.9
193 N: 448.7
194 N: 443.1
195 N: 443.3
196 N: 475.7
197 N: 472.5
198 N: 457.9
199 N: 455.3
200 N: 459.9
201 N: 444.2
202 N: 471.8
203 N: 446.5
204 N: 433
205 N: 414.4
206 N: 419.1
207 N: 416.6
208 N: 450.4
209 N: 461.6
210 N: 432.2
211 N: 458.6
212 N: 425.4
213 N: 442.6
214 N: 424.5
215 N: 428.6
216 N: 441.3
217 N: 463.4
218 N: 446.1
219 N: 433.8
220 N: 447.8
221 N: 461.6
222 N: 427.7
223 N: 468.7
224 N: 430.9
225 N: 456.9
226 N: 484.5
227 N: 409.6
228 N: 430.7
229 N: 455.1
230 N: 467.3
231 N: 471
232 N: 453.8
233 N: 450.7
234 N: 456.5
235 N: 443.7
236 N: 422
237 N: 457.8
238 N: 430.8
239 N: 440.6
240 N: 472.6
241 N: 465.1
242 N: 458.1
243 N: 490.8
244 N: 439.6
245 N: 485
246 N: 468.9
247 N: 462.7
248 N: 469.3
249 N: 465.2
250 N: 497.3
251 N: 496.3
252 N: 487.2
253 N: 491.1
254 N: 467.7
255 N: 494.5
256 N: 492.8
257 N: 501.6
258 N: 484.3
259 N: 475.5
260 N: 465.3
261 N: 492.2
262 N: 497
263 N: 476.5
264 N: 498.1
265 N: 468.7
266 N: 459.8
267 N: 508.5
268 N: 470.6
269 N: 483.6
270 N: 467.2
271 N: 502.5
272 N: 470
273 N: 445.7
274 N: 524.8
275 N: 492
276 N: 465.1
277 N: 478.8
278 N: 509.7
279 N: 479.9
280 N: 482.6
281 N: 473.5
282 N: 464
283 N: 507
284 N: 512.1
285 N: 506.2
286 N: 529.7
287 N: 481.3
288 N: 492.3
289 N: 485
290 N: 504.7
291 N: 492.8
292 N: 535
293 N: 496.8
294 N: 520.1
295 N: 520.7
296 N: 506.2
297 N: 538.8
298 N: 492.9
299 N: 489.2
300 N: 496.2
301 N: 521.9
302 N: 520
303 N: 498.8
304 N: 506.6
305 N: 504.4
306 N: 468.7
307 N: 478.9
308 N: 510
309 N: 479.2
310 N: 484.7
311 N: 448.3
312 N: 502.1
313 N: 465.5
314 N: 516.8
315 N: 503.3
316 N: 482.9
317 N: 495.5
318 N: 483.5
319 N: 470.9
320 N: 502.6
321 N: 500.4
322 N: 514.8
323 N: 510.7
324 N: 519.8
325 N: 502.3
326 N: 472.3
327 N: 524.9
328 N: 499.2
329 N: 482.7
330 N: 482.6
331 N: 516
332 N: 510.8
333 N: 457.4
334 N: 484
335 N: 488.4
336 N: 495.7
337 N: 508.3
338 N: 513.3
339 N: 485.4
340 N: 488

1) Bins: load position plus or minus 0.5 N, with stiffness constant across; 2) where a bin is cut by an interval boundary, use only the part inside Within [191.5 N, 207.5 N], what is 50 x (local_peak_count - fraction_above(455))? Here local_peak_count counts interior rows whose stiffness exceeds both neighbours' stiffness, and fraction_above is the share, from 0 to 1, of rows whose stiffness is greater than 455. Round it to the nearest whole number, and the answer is 178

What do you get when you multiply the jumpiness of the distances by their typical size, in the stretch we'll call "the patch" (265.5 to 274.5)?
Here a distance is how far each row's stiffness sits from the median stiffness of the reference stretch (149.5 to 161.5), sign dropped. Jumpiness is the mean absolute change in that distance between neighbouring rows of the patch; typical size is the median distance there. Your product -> 935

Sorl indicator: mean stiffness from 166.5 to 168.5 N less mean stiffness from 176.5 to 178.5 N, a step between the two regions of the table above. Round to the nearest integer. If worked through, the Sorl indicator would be -44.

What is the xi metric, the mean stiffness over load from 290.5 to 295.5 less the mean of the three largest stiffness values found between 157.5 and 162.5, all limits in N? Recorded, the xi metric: 69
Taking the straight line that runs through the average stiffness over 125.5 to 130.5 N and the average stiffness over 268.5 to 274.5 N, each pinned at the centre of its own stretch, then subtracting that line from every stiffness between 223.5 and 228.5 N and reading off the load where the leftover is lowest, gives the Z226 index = 227 N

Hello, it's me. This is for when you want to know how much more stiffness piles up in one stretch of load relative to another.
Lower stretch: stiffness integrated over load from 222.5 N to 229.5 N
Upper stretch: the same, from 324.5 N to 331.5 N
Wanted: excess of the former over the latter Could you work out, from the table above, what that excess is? -344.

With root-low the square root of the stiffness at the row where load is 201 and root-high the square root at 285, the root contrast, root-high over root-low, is 1.068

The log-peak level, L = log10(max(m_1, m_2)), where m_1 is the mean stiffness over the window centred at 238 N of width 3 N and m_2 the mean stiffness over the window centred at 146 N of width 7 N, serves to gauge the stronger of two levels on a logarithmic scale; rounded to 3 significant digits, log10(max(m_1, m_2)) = 2.65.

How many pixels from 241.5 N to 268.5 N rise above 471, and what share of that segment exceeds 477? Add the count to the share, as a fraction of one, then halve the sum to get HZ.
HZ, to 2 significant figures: 8.3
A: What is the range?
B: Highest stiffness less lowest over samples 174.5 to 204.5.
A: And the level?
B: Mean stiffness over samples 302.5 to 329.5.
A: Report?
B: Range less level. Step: -433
